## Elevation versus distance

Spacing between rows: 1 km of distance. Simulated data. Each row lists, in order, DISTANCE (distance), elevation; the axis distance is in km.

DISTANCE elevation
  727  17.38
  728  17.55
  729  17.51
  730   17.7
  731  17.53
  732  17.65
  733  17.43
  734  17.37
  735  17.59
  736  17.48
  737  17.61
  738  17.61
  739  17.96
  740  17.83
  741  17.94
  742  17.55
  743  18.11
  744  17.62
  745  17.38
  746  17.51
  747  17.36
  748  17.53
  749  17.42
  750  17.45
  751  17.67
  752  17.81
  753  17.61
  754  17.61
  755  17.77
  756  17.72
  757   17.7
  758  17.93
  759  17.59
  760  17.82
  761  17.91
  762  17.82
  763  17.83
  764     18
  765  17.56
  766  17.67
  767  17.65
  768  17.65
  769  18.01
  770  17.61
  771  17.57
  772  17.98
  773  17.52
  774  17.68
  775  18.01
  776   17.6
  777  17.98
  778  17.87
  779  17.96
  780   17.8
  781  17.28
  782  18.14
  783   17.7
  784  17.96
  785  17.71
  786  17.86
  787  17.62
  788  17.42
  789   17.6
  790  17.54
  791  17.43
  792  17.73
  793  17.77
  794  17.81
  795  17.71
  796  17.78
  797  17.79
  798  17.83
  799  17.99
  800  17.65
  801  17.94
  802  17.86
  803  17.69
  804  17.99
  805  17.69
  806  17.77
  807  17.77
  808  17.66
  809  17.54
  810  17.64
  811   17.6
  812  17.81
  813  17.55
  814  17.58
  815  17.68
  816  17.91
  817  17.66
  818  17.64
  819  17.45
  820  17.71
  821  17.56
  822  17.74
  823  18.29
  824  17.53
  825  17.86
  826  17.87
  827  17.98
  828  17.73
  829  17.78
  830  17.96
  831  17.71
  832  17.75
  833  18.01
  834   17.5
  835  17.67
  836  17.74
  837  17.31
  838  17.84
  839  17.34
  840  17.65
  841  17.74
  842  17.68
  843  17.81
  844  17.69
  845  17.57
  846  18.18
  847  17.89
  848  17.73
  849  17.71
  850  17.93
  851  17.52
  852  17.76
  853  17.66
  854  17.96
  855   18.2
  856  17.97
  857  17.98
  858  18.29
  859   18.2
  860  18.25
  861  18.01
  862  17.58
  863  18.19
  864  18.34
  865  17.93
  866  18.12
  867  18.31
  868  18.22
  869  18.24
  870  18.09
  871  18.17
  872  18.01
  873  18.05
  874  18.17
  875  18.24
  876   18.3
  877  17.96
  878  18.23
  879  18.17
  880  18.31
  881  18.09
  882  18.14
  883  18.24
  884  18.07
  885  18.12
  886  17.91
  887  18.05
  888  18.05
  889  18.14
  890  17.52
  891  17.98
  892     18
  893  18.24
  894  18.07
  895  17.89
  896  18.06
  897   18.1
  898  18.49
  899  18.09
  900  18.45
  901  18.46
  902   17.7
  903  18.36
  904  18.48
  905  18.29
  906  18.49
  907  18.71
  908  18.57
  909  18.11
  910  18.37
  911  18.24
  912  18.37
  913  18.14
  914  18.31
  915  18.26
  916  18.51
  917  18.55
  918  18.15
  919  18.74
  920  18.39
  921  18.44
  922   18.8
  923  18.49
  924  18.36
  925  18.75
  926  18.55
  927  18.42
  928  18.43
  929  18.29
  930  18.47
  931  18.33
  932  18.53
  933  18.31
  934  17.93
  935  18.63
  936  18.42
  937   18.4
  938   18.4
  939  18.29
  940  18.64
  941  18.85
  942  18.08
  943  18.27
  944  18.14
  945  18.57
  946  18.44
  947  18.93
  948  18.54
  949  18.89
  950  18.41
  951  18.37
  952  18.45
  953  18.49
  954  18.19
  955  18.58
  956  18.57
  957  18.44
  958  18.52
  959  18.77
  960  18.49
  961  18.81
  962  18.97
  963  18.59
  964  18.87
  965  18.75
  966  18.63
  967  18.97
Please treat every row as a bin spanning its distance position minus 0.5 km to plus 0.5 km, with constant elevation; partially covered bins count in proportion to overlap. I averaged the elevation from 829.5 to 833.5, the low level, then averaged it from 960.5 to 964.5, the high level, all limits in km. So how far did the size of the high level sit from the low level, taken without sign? 0.95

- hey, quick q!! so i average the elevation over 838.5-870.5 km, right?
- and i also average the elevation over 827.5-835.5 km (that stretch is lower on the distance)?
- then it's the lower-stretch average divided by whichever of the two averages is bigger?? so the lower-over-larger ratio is 0.991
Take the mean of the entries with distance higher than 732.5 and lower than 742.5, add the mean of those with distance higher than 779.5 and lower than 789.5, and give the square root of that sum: 5.95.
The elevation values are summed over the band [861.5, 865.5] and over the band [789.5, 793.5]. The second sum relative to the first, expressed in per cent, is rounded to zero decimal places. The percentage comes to 98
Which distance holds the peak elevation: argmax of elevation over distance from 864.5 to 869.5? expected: 867 km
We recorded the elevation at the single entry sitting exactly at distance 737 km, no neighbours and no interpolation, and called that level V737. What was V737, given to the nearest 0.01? 17.61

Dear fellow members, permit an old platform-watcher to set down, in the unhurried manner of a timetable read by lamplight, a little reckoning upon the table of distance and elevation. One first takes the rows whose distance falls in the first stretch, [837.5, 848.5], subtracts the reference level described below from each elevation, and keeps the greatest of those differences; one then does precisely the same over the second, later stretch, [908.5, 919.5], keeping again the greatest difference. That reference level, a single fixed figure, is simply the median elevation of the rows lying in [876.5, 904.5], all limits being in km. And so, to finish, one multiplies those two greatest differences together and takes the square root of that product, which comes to 0.23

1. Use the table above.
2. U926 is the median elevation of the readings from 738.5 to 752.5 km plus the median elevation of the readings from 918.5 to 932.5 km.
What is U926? 36.0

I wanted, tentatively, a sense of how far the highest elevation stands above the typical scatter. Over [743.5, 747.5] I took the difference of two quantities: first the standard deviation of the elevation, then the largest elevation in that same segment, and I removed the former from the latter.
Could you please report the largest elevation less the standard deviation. 17.5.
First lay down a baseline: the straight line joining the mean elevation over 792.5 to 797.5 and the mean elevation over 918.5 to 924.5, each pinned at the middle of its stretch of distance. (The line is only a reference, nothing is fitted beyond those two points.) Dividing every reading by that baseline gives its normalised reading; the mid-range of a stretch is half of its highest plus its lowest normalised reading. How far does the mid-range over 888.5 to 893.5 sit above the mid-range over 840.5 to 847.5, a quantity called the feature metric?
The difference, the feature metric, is -0.015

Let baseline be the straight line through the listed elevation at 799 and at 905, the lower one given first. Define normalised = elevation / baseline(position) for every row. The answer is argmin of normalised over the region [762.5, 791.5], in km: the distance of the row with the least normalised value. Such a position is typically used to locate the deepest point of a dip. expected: 781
